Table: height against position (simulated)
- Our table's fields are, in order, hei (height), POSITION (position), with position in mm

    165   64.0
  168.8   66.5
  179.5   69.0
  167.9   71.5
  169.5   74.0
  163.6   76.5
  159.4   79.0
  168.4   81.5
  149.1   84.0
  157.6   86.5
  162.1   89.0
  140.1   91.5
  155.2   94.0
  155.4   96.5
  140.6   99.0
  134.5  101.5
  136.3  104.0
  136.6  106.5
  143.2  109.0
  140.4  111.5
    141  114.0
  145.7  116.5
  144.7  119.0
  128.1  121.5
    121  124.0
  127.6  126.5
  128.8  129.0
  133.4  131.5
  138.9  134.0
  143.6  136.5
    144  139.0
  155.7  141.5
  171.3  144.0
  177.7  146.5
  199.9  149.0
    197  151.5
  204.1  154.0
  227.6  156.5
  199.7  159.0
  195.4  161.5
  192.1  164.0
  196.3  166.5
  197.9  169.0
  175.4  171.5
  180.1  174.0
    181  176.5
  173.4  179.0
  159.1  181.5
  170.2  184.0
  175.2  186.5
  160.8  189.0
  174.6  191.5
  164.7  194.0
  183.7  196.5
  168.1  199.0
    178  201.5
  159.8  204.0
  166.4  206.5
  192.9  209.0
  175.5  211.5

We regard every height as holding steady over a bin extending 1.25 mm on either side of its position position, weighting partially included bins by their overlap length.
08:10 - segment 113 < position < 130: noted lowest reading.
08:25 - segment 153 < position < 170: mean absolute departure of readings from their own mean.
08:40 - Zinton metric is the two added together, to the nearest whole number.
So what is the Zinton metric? 129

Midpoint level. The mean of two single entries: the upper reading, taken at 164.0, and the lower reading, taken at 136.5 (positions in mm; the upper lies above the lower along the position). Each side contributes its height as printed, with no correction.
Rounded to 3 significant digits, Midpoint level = 168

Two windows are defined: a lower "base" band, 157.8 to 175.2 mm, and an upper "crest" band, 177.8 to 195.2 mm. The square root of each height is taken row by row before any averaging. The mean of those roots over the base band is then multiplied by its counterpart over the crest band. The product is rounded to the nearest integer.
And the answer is 179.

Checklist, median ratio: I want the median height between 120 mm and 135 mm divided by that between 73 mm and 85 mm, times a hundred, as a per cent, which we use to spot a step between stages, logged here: 79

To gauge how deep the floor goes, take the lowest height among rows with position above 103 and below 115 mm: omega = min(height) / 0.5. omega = 273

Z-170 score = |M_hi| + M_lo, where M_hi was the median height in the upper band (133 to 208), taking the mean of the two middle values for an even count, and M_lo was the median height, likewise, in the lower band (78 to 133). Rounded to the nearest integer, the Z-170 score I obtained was 316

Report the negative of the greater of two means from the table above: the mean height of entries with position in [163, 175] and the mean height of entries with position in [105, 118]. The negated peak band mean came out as -188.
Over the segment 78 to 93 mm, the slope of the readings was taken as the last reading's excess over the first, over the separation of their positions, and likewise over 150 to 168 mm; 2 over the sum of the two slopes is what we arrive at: -1.3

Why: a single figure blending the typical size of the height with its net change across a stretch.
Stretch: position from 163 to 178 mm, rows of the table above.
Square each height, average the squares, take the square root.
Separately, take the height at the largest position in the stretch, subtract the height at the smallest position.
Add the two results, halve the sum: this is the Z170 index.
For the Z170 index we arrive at 88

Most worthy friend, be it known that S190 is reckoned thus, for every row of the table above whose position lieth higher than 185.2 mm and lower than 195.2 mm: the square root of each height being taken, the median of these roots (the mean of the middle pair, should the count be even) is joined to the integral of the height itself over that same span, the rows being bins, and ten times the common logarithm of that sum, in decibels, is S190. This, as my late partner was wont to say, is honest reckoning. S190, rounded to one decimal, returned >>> 32.3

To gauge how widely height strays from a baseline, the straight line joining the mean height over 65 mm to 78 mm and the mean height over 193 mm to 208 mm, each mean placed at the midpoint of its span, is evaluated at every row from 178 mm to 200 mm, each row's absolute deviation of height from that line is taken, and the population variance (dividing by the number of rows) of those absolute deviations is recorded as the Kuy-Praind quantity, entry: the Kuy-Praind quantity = 17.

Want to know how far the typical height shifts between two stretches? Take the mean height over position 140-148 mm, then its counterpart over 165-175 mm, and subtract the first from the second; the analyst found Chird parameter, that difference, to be 19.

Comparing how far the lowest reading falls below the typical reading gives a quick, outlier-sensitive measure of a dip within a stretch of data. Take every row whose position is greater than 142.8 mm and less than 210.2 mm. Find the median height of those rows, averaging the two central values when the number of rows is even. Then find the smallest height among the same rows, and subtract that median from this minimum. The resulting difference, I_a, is -19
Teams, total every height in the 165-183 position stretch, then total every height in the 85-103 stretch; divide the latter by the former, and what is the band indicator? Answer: 0.83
